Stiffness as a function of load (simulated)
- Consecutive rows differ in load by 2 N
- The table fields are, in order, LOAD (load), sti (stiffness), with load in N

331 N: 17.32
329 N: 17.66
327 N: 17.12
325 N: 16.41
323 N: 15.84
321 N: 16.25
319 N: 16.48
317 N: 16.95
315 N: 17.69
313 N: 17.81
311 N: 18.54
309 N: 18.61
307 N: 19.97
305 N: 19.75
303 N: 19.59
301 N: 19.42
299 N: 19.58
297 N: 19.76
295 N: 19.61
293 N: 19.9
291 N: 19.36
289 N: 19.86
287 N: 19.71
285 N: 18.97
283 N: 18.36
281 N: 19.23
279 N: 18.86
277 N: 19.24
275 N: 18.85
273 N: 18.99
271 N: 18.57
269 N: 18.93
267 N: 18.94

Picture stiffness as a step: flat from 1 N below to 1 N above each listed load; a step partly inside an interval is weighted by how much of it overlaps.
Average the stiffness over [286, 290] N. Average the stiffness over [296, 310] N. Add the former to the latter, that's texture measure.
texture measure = 39.3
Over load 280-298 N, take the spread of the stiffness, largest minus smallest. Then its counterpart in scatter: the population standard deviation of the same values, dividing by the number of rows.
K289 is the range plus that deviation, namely 2.0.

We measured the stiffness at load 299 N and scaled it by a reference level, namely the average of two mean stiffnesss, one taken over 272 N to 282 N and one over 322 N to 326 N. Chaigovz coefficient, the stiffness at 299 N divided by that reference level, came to 1.11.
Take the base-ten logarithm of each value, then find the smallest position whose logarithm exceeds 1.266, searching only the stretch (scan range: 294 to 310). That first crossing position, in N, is 295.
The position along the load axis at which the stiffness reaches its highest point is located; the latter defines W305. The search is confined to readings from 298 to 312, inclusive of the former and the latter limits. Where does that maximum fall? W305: 307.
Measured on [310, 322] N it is 311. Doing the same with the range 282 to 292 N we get 289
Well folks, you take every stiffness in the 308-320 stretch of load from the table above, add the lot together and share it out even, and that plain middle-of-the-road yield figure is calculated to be 17.7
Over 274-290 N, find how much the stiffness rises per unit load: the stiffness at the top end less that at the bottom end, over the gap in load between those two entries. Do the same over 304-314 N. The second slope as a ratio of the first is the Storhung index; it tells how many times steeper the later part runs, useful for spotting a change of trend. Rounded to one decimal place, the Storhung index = -3.4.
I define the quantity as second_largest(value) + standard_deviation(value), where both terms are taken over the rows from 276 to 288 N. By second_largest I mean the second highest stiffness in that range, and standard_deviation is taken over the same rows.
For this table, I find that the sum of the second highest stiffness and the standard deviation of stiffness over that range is 19.7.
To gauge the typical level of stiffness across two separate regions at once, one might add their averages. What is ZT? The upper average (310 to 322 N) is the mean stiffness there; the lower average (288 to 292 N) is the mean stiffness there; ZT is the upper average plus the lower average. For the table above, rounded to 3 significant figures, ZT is 36.9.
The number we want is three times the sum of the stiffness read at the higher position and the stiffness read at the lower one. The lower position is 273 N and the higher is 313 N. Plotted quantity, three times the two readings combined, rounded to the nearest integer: 110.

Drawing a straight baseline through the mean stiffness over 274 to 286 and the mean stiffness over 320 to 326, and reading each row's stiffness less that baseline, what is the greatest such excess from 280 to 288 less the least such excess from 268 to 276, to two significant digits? 2.2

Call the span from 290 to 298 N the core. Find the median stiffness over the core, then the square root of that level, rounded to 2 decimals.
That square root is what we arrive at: 4.44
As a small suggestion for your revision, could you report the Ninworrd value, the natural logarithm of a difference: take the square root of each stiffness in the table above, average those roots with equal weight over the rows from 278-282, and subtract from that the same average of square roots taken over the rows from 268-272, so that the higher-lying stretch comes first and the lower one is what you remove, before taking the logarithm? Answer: -3.4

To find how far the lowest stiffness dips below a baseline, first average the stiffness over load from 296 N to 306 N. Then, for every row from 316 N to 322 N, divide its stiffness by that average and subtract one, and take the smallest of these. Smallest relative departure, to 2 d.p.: -0.17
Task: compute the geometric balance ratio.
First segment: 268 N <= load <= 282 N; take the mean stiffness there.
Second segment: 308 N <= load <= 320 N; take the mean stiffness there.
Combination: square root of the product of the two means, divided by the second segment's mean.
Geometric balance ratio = 1.04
